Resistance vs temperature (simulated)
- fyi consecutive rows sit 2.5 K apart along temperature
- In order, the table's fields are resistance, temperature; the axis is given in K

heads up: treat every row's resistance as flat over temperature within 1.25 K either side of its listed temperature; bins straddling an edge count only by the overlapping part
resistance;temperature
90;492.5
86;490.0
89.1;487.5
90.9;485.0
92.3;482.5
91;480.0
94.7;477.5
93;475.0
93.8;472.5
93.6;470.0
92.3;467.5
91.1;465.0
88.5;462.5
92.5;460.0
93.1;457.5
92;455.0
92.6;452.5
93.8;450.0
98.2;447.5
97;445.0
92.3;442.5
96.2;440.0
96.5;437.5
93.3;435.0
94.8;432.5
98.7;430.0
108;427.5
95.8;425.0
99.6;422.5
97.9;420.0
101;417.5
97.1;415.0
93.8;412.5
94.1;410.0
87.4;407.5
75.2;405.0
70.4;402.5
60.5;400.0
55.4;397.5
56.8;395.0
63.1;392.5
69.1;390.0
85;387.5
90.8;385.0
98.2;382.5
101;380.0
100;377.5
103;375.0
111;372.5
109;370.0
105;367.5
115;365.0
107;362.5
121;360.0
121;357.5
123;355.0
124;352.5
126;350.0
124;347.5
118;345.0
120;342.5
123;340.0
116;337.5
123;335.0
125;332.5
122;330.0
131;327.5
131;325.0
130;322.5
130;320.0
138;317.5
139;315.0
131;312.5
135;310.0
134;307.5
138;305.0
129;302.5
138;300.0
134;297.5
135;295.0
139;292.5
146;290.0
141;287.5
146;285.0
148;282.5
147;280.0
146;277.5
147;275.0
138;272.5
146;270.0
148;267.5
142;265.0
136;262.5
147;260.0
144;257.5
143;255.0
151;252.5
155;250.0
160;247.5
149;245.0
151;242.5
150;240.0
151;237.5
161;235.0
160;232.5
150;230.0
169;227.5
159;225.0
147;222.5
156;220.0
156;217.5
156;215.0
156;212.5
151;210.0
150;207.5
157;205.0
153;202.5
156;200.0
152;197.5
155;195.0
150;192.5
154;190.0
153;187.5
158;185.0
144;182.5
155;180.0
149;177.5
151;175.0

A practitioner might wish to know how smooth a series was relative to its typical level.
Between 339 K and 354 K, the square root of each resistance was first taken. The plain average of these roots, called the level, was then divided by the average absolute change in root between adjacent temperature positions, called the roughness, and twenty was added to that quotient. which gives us 101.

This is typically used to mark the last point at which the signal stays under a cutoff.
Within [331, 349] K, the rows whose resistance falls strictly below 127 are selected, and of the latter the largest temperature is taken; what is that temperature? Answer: 347.5 K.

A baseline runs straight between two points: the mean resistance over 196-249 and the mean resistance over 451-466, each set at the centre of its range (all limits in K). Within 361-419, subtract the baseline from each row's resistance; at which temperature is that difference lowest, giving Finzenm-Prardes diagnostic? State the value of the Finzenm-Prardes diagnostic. 397.5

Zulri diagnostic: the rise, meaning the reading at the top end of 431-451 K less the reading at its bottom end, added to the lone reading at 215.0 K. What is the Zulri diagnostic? 155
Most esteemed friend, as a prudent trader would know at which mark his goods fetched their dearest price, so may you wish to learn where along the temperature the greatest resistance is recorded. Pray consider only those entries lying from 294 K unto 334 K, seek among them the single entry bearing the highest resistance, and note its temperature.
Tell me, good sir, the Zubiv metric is 315.0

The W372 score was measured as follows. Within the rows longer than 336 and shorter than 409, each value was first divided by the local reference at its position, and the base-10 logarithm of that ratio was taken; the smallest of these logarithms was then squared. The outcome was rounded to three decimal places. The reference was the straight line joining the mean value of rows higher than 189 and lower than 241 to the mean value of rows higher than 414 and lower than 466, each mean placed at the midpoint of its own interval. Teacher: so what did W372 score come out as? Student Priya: 0.081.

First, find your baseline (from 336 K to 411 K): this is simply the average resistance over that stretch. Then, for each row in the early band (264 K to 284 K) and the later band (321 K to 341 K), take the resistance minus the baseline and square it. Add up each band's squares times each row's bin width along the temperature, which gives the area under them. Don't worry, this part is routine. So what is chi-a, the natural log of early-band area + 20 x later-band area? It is 12.7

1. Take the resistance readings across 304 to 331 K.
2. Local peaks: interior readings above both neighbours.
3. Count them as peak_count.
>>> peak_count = 2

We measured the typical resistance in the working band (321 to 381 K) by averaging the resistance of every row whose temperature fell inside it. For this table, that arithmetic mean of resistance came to 118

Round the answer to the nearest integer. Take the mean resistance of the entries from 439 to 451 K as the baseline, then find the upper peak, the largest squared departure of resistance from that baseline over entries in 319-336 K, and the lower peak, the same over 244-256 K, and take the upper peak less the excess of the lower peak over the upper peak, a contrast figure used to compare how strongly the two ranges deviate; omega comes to -1640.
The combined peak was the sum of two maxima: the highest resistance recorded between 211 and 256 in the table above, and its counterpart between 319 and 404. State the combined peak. 300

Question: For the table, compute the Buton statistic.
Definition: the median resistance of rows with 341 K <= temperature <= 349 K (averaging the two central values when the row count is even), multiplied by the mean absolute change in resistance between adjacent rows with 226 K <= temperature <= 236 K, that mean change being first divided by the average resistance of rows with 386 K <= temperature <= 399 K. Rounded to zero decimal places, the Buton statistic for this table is 18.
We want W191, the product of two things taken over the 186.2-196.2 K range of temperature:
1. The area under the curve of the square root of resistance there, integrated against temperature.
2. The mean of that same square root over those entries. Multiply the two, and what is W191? 1530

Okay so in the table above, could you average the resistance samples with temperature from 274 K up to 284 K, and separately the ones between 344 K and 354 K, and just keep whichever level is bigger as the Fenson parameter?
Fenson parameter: 147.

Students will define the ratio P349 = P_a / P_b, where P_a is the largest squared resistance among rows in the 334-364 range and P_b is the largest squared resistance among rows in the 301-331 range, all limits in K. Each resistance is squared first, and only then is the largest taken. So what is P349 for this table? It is 0.82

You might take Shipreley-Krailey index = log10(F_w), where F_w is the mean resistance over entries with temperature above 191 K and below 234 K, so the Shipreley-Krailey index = 2.19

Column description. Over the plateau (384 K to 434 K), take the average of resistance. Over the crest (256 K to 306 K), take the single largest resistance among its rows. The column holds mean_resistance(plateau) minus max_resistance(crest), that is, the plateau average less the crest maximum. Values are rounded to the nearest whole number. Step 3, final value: -63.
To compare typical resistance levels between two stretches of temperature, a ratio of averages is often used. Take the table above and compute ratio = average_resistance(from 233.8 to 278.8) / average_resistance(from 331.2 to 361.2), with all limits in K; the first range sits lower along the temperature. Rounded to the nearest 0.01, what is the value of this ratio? 1.21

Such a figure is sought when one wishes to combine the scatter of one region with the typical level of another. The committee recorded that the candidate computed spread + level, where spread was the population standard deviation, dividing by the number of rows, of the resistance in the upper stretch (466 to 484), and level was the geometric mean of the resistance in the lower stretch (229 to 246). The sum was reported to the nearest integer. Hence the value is 154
